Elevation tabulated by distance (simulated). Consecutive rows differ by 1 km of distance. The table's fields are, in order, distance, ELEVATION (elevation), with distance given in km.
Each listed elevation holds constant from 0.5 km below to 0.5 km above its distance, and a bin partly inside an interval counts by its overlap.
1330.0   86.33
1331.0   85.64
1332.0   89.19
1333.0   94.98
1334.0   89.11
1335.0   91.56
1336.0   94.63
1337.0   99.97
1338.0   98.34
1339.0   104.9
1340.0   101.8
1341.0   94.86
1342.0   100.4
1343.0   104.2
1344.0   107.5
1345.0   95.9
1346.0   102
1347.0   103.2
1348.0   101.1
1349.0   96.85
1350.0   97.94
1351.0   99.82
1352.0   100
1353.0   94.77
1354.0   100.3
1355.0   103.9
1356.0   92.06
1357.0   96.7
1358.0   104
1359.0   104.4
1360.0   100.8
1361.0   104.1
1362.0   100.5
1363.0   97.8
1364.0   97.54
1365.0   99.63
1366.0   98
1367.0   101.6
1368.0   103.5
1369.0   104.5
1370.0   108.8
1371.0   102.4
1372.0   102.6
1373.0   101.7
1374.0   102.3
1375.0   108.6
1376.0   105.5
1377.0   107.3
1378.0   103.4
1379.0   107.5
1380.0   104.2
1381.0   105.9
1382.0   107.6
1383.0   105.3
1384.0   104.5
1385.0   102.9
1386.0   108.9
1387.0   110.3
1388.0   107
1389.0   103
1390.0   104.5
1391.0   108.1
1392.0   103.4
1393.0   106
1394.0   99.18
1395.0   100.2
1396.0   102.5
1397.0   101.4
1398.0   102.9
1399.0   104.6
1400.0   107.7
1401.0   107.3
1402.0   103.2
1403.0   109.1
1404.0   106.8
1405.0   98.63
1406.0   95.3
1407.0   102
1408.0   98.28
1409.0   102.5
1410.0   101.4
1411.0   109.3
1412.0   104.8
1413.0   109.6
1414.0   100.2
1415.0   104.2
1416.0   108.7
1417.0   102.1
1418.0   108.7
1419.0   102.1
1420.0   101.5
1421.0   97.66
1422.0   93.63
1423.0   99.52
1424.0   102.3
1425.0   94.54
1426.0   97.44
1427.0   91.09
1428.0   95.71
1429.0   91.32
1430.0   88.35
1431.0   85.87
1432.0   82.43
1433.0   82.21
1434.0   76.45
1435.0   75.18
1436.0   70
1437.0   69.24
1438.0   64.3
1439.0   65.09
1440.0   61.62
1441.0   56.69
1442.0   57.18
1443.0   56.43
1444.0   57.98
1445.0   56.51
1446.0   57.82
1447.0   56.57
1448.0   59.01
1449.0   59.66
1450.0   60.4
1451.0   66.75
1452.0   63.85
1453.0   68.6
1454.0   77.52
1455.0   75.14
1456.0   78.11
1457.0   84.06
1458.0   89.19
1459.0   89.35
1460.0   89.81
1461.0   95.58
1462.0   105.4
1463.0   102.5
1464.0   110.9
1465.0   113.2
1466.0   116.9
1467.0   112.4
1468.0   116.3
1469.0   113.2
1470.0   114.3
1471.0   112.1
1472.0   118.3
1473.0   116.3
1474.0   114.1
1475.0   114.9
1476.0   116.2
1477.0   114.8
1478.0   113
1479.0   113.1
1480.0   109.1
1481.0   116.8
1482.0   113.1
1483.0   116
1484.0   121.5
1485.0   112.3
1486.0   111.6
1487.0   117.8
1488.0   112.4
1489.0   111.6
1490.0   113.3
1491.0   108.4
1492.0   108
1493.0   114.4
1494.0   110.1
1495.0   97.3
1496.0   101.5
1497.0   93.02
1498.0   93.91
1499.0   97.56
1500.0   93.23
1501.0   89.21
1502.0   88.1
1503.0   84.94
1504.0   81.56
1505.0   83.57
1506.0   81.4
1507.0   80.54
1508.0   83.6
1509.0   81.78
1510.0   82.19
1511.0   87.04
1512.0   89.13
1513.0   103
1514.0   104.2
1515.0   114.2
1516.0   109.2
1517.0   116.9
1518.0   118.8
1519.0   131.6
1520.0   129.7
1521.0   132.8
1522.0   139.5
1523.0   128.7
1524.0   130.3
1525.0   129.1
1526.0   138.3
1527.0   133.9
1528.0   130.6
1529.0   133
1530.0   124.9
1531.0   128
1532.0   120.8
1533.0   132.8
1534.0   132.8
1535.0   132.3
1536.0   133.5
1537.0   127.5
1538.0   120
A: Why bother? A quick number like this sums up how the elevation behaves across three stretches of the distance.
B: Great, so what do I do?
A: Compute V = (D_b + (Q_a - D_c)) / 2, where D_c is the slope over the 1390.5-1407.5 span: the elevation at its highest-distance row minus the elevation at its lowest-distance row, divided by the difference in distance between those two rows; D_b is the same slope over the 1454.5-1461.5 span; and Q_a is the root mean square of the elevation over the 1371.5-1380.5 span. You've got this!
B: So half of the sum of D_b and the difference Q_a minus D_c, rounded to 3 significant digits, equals 54.3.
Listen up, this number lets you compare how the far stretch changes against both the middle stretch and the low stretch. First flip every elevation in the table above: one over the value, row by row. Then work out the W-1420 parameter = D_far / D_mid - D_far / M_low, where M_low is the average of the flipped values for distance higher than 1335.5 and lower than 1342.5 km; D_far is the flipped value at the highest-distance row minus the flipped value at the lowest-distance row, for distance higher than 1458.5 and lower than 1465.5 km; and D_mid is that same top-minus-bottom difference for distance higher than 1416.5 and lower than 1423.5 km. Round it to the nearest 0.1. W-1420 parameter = -9.1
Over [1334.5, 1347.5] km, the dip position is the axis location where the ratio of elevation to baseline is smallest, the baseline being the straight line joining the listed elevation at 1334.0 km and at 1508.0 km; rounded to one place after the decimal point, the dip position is 1335.0 km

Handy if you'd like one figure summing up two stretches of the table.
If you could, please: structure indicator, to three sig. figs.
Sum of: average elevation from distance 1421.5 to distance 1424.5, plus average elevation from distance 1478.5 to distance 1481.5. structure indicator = 211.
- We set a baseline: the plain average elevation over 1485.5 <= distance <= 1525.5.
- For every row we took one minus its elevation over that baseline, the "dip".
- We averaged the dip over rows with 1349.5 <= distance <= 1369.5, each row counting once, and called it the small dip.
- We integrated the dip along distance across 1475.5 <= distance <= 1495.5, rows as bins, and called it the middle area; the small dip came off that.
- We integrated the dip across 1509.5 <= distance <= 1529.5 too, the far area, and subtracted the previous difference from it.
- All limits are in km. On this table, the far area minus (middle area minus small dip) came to -1.2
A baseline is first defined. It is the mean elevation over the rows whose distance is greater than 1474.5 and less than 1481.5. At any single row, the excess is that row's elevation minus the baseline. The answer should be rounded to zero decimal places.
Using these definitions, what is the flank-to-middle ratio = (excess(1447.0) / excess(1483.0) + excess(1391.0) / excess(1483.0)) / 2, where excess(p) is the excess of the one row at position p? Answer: -16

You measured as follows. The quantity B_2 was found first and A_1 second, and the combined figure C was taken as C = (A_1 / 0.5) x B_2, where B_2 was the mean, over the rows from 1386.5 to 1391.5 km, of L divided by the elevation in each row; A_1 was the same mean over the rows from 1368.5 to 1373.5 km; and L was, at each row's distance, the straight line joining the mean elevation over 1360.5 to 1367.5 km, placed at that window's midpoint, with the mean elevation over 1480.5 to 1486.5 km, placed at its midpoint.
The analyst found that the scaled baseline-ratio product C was 1.9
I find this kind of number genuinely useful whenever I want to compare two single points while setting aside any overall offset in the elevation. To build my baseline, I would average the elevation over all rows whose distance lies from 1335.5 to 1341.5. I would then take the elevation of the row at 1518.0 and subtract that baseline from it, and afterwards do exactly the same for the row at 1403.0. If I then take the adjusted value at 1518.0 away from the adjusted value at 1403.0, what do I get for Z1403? -9.7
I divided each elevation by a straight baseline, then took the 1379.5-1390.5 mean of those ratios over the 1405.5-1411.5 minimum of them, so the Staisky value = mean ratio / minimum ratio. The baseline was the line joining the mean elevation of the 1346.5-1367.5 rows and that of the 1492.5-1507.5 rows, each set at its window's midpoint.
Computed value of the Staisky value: 1.10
